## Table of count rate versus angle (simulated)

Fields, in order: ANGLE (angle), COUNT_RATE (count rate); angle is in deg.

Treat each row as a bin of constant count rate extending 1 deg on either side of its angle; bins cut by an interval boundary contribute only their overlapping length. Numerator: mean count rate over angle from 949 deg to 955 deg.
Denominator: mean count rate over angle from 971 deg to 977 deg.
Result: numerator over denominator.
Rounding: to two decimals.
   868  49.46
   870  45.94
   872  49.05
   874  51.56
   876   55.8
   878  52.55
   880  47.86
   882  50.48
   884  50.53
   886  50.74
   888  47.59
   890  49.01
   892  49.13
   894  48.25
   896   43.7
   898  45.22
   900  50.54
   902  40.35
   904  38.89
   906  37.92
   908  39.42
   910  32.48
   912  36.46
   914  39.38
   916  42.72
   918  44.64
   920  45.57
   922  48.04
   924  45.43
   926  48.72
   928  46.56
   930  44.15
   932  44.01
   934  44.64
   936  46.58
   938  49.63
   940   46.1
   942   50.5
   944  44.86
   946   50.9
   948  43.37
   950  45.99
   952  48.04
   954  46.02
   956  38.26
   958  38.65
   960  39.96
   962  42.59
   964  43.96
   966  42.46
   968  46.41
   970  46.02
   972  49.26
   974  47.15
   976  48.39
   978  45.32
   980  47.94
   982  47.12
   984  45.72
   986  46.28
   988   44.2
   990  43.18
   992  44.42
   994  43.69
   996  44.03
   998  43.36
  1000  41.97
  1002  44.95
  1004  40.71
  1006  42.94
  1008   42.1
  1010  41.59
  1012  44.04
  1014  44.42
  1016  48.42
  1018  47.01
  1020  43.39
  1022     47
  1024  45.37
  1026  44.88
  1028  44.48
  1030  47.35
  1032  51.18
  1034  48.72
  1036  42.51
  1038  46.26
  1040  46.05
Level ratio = 0.97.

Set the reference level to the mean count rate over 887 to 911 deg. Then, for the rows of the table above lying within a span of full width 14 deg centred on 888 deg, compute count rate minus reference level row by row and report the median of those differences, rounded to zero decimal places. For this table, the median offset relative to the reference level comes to 6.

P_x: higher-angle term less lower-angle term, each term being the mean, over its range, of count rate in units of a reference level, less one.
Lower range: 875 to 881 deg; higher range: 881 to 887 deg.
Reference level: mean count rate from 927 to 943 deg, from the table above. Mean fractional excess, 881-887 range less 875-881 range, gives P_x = -0.03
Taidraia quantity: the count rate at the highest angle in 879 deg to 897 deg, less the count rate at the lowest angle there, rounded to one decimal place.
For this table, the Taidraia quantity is -4.2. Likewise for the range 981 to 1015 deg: -2.7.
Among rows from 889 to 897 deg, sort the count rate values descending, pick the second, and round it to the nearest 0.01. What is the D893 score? 49.01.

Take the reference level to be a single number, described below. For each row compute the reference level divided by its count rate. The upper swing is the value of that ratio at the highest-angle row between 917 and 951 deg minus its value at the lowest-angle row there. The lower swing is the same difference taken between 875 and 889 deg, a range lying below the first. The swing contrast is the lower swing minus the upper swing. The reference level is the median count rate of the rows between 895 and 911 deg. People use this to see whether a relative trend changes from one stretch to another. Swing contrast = 0.15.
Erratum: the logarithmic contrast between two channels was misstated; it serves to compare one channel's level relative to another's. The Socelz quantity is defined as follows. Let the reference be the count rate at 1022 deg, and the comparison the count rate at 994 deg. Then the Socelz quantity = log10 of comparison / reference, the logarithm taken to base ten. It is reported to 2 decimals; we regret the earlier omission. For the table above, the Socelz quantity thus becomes -0.03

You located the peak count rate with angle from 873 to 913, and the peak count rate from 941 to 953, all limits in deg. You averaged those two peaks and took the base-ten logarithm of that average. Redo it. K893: 1.73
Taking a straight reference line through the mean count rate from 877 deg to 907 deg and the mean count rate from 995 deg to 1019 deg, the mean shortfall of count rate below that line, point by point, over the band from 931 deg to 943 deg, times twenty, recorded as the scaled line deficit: -25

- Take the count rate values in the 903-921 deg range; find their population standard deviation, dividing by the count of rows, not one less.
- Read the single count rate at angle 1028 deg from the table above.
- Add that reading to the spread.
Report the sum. 48.3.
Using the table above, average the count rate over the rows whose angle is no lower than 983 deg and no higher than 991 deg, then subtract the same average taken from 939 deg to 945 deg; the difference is -2.3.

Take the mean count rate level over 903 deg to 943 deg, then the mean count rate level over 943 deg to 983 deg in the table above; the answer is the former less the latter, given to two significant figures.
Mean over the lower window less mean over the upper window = -1.5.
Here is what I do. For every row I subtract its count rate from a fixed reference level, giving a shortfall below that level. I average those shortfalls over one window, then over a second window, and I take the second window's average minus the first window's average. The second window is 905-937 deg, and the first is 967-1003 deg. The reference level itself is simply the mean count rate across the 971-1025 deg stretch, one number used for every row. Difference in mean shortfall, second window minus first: 2.6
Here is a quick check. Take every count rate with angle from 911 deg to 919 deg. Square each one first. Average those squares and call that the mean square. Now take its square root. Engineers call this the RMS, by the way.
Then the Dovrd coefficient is 40.9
